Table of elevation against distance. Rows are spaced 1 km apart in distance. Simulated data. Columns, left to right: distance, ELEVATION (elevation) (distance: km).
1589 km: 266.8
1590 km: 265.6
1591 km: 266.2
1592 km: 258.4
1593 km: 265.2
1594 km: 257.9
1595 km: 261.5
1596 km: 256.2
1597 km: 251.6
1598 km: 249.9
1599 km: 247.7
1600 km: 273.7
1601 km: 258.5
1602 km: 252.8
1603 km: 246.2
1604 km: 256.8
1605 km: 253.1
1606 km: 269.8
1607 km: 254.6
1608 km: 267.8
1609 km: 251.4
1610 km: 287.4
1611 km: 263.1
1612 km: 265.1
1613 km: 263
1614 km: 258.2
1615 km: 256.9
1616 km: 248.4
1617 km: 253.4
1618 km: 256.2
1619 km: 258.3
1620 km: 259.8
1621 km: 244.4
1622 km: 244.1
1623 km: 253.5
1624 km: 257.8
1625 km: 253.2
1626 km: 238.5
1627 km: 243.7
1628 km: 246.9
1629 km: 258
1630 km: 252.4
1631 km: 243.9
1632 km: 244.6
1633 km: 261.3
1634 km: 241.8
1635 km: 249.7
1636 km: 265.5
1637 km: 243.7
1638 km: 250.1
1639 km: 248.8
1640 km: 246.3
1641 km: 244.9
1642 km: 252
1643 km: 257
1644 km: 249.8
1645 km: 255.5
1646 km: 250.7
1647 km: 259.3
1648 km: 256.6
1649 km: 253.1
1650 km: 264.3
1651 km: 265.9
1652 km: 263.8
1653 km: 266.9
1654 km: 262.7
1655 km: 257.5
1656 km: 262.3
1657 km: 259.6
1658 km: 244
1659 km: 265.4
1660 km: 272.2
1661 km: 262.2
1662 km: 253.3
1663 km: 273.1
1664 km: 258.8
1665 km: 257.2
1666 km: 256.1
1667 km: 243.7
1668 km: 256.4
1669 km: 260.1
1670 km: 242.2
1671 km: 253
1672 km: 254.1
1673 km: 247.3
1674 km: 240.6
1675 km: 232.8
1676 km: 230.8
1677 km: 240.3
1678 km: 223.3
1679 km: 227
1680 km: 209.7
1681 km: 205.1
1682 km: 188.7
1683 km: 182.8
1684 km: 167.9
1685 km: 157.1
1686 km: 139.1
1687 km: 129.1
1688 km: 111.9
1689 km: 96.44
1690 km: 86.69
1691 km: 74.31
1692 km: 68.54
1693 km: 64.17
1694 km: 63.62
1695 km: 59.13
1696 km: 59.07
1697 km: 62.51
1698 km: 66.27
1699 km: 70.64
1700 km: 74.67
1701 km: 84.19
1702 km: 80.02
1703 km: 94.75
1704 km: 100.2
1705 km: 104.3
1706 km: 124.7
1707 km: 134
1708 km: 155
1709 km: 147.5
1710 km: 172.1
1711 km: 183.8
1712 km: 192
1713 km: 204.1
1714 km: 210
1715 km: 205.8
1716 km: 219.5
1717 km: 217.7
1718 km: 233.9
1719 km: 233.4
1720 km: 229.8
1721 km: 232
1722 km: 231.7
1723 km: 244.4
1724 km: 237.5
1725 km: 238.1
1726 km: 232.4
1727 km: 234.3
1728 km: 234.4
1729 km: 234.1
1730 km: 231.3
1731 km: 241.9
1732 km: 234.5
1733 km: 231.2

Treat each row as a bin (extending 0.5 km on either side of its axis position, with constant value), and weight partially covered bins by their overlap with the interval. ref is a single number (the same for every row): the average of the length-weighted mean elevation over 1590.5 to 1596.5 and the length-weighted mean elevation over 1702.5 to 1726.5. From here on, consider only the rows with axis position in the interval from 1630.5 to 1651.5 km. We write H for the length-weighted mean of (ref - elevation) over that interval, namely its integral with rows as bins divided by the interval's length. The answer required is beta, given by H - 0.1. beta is -27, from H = -27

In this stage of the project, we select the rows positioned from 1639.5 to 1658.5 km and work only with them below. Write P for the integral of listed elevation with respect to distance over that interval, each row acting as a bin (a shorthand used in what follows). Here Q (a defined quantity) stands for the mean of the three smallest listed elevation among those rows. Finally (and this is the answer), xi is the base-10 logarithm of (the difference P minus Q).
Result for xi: 3.665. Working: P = 4872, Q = 245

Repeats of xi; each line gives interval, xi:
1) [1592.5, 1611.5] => 3.670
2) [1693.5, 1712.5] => 3.294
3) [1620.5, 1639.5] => 3.653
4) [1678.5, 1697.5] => 3.360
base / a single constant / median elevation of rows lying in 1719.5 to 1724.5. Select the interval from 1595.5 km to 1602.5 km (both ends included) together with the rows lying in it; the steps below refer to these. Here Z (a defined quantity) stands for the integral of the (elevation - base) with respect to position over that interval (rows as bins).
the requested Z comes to 166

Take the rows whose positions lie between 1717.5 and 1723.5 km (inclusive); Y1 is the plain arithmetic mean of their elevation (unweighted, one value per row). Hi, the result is 234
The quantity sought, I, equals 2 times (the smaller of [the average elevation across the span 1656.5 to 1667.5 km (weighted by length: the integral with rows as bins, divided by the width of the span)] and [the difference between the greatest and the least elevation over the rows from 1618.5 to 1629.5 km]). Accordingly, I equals 43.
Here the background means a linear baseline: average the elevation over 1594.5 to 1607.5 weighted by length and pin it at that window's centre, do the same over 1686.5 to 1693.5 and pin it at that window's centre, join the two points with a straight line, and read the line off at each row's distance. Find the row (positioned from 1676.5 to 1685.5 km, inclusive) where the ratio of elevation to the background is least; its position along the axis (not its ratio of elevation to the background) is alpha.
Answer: 1685 km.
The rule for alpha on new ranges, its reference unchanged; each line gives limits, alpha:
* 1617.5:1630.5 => 1621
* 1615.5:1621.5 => 1616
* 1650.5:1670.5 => 1658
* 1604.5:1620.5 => 1605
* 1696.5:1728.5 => 1697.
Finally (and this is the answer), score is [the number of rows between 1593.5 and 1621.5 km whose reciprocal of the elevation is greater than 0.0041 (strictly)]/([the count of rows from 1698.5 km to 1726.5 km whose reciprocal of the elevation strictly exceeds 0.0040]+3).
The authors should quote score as 0.0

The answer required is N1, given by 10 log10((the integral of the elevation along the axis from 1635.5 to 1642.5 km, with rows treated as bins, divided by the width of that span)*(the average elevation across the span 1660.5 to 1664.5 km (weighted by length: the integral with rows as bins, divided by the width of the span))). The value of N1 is 48.2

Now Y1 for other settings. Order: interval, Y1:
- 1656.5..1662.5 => 259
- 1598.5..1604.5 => 256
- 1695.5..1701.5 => 70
